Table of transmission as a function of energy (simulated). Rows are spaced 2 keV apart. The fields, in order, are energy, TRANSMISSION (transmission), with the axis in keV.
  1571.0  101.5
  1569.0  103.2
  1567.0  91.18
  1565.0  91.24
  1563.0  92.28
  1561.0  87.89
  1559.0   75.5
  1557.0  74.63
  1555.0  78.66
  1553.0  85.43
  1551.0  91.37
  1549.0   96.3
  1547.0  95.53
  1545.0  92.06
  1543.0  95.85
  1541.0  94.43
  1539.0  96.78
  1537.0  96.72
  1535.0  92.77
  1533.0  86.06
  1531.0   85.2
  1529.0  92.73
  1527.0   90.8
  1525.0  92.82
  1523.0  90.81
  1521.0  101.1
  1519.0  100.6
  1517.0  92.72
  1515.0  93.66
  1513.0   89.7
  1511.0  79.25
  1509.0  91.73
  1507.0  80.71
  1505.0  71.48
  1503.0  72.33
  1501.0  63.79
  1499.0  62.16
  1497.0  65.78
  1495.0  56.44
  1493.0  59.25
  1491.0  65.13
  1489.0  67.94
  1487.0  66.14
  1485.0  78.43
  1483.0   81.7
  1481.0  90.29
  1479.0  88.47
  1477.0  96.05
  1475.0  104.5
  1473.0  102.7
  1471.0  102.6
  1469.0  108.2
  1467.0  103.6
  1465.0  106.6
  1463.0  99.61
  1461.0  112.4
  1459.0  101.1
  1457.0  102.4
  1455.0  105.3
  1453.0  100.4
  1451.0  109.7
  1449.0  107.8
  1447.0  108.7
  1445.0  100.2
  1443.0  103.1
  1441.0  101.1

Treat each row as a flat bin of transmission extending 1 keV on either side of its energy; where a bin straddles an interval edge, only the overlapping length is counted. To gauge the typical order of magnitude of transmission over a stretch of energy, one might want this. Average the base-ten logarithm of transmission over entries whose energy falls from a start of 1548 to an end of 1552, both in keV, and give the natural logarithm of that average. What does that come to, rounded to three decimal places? 0.679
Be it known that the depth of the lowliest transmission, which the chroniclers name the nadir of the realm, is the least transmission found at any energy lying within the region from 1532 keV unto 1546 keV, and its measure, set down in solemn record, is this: 86.06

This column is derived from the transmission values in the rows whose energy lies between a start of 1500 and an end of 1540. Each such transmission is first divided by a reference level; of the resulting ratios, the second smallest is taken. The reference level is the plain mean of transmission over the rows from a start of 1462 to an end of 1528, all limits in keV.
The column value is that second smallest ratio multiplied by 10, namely 8.4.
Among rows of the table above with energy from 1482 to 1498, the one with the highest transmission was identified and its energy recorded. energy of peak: 1483.0 keV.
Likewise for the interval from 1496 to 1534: 1521.0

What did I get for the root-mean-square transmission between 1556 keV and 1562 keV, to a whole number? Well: 80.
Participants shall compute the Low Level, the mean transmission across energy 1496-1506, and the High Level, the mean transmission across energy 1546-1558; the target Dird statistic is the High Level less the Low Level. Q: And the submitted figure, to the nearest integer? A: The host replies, 20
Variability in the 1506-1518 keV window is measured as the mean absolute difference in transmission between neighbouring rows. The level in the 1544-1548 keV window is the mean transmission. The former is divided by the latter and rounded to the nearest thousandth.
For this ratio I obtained 0.083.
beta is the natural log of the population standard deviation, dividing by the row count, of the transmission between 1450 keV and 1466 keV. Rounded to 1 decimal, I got 1.5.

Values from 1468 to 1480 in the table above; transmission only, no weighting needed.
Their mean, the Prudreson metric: 100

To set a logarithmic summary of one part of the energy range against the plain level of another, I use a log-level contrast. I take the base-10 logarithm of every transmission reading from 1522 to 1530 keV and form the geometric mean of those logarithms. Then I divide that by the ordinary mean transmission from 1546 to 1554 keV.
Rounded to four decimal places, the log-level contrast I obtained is 0.0213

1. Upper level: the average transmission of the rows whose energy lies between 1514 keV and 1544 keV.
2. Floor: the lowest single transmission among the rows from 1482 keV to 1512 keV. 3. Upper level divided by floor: 1.66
